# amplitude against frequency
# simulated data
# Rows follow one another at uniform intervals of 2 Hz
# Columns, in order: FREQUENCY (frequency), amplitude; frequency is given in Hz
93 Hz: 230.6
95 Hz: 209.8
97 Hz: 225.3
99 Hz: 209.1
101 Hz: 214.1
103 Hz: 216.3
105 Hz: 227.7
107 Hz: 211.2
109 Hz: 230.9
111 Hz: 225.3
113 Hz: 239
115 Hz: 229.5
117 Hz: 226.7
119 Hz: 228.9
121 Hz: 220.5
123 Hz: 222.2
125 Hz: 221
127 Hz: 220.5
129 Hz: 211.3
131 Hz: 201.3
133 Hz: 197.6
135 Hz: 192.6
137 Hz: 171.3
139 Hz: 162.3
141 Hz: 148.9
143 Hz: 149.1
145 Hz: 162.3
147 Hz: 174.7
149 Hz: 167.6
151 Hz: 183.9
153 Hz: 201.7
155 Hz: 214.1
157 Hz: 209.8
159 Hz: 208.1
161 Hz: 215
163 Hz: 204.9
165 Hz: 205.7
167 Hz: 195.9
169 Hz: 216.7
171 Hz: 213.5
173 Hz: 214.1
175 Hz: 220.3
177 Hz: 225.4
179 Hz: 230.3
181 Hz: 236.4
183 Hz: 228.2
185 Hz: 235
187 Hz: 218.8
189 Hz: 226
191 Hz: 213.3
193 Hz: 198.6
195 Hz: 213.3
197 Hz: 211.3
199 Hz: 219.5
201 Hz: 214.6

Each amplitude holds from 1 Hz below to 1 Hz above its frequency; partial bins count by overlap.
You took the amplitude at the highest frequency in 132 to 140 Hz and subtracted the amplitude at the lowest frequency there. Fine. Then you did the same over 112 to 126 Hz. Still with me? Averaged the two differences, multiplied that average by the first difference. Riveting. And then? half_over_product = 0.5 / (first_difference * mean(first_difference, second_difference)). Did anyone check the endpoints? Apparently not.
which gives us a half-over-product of 0.0005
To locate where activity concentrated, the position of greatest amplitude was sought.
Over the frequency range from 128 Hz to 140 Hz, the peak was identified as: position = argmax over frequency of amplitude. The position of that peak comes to 129 Hz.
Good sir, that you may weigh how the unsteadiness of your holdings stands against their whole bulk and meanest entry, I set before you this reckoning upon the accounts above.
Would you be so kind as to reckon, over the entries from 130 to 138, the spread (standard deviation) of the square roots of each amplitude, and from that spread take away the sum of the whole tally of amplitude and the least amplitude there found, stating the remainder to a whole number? -934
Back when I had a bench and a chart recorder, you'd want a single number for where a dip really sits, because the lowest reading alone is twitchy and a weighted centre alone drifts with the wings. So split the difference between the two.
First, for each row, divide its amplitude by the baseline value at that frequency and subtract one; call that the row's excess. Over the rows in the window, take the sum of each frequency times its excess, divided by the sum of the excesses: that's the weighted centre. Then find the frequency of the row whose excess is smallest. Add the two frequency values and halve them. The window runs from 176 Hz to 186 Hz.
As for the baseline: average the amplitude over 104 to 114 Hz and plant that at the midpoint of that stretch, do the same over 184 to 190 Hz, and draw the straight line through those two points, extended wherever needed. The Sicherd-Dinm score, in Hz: 179.8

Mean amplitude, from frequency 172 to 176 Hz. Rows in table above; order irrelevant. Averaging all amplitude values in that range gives 217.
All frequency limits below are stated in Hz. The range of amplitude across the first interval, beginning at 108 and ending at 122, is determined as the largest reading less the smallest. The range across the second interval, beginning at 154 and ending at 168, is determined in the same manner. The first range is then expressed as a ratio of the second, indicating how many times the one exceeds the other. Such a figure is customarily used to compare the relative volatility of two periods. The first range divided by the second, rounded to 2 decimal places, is 0.97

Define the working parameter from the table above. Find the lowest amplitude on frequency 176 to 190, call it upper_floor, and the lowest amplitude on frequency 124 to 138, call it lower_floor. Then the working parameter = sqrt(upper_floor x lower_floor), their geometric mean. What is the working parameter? 194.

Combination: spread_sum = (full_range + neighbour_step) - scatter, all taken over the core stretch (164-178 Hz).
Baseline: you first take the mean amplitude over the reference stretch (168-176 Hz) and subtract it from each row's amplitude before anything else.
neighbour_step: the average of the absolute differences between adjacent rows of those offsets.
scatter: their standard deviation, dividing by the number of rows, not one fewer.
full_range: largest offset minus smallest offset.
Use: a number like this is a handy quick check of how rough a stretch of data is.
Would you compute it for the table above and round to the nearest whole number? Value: 28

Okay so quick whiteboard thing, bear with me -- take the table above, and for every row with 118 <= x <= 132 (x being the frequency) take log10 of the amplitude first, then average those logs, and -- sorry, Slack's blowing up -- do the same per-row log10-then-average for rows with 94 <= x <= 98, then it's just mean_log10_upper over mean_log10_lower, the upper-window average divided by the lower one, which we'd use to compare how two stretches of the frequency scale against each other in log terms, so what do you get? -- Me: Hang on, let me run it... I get 1.00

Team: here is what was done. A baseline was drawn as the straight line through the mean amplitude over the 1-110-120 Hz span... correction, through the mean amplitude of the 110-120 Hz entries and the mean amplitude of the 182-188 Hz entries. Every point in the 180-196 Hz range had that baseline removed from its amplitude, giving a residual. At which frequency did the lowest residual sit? 193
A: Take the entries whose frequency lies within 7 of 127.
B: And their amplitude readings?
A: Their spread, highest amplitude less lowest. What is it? 25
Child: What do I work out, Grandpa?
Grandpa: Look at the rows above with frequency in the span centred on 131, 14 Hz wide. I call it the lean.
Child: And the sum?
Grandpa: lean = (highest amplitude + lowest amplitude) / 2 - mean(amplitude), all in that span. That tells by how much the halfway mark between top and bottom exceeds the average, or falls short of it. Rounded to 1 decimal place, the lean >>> -6.1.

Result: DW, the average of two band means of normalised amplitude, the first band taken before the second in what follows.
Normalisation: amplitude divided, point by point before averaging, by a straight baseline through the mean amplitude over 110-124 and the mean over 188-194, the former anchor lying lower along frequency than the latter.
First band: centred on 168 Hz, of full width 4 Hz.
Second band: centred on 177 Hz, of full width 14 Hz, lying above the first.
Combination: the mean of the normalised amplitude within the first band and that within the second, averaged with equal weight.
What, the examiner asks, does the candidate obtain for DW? 0.99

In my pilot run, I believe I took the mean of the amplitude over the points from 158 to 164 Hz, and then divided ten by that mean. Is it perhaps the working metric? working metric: 0.0478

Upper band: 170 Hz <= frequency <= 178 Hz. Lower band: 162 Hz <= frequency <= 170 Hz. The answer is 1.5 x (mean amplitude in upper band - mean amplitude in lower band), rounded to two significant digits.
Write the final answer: 19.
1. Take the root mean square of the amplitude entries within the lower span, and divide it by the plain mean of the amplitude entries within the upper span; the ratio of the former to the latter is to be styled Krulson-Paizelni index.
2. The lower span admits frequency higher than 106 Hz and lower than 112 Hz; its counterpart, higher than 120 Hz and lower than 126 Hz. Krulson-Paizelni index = 1.01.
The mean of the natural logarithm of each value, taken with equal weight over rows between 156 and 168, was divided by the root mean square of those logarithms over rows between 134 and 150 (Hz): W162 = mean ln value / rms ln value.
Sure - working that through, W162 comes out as 1.04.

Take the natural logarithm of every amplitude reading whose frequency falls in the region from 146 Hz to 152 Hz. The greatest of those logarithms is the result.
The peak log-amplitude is 5.214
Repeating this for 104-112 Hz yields 5.442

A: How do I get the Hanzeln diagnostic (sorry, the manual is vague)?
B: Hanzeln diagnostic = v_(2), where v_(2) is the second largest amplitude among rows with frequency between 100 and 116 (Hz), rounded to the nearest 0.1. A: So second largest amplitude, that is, 230.9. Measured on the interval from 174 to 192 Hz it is 235.0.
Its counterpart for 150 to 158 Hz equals 209.8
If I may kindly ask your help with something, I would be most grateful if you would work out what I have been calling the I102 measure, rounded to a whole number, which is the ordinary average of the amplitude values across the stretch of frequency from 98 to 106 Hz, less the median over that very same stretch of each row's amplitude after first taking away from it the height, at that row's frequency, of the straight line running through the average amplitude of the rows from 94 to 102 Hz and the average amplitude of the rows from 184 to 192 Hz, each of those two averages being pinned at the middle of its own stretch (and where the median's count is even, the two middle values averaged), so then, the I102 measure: 217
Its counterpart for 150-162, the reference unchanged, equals 217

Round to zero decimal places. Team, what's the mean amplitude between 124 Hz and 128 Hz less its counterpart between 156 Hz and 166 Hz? 12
